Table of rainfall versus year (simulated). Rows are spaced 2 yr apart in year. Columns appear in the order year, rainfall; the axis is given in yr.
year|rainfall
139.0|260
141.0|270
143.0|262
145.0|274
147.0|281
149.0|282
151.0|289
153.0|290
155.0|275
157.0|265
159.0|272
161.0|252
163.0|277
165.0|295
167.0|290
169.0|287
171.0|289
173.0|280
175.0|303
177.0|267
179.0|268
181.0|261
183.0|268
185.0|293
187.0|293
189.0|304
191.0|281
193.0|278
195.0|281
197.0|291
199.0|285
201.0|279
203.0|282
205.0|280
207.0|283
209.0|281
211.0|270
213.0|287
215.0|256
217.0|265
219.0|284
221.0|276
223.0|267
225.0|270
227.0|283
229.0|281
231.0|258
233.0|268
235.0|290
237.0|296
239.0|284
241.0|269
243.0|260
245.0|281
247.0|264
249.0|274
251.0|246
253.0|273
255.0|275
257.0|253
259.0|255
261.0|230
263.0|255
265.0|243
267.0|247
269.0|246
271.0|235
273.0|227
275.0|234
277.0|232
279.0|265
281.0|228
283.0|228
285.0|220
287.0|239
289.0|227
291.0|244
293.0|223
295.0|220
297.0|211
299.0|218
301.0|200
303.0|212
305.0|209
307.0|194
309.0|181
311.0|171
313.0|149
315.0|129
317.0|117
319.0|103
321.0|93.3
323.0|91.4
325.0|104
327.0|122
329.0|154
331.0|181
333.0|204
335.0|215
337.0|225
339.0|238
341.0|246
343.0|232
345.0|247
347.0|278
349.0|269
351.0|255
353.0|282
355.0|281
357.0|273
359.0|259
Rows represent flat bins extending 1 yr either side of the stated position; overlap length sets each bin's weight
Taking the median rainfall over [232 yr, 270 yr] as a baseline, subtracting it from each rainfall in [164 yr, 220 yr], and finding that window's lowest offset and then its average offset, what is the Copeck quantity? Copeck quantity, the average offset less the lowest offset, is 25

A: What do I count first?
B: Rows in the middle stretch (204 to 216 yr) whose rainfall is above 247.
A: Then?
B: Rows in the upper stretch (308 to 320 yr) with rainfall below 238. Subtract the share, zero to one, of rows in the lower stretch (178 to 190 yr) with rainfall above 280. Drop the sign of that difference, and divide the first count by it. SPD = 1.1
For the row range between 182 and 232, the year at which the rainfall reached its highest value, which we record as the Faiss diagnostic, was 189.0 yr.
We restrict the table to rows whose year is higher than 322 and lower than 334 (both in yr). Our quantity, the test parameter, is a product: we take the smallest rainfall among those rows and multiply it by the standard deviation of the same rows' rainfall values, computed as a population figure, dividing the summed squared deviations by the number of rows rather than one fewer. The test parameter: 3715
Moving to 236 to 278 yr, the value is 4350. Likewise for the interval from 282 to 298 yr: 2113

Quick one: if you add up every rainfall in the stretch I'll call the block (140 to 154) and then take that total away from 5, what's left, -1943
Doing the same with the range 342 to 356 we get -1839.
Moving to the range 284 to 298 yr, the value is -1579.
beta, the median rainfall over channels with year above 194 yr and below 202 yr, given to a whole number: 283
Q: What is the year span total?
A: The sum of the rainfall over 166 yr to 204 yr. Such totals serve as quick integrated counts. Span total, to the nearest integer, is 5380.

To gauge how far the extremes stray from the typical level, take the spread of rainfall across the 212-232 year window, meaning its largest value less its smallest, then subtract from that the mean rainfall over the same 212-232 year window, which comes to -242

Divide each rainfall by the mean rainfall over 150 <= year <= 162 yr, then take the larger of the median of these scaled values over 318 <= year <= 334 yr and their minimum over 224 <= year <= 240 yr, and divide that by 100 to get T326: 0.0094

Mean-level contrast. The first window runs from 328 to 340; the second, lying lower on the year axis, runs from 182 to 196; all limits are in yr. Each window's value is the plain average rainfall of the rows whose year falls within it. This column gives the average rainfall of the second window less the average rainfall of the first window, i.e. 83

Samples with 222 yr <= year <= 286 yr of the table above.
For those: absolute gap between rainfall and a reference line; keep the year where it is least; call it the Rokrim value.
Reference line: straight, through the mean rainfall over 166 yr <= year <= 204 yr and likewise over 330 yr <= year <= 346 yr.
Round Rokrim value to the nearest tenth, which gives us 243.0 yr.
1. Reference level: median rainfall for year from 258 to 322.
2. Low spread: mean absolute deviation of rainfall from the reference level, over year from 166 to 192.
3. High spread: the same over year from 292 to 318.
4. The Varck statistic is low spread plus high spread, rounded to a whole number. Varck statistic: 96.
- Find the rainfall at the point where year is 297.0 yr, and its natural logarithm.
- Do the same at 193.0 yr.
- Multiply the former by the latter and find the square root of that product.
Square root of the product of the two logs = 5.49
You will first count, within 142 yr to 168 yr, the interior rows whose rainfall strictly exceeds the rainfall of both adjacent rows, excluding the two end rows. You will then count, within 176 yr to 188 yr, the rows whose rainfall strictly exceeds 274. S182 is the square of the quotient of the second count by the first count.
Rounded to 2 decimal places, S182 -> 0.44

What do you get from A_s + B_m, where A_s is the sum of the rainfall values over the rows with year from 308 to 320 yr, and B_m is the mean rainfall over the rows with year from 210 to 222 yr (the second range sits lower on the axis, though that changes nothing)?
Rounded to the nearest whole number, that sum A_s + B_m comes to 1123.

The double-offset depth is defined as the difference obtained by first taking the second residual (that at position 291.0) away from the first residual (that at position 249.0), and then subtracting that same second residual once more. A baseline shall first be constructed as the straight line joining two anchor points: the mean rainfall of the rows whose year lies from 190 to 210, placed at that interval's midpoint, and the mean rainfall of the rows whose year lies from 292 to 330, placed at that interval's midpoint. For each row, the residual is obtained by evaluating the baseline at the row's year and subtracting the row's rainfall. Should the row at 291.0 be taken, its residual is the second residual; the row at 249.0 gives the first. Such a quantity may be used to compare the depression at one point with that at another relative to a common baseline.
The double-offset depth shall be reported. 74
